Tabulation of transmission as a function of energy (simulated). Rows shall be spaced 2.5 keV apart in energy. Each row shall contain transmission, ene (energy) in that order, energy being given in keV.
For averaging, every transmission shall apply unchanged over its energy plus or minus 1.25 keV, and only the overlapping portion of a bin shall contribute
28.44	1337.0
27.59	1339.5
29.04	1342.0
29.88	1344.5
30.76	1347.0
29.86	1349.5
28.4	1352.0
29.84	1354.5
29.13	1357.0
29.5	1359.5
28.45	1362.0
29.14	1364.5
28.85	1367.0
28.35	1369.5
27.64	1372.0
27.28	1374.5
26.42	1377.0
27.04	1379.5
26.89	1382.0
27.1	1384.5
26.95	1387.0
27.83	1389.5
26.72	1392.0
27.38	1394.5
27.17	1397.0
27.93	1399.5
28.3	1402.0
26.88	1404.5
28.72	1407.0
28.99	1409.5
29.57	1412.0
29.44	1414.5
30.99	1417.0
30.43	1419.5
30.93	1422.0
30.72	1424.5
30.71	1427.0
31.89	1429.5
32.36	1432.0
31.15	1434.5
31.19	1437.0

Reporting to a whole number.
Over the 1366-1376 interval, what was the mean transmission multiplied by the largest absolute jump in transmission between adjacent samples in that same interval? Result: 20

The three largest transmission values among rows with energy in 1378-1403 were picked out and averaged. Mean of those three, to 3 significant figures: 28.0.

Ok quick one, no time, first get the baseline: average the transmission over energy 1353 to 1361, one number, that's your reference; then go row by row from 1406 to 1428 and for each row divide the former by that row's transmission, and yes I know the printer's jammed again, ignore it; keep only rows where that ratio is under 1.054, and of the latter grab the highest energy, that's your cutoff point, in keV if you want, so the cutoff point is 1427.0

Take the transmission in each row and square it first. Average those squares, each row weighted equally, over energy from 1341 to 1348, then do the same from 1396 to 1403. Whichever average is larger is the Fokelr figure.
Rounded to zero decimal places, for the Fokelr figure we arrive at 894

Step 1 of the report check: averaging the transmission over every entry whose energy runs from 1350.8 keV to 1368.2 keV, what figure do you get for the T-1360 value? 29.0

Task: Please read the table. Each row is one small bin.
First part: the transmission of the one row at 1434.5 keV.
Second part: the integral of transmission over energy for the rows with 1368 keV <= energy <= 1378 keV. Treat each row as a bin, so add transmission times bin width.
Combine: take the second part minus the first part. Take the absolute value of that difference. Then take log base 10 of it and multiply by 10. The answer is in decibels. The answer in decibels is 23.9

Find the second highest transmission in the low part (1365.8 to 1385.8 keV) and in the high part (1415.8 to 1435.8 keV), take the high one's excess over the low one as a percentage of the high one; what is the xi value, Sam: 11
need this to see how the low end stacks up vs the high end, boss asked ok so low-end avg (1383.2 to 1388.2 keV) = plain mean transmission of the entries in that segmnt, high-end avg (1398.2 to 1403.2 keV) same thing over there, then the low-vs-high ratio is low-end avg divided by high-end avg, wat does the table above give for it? 0.96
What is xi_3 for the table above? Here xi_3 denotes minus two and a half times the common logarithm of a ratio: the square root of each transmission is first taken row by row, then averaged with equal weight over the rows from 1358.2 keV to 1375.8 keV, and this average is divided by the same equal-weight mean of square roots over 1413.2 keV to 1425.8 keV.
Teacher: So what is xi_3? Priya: 0.04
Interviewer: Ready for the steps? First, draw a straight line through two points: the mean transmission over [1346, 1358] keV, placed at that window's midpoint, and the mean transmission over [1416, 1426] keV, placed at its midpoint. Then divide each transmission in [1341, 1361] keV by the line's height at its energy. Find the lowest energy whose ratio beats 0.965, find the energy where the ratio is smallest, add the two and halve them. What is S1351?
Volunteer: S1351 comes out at 1347.0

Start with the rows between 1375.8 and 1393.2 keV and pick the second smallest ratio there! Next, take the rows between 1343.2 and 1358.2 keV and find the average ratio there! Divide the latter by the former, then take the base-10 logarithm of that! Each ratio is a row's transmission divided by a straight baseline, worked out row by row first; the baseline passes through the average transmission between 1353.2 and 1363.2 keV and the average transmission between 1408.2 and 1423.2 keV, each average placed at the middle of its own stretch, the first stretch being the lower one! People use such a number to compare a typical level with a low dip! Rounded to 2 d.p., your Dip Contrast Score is 0.05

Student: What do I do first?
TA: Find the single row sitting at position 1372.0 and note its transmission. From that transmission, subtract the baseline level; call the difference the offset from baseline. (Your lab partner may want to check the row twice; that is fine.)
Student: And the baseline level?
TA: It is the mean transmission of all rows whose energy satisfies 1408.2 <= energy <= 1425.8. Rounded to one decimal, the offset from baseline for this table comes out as -2.5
